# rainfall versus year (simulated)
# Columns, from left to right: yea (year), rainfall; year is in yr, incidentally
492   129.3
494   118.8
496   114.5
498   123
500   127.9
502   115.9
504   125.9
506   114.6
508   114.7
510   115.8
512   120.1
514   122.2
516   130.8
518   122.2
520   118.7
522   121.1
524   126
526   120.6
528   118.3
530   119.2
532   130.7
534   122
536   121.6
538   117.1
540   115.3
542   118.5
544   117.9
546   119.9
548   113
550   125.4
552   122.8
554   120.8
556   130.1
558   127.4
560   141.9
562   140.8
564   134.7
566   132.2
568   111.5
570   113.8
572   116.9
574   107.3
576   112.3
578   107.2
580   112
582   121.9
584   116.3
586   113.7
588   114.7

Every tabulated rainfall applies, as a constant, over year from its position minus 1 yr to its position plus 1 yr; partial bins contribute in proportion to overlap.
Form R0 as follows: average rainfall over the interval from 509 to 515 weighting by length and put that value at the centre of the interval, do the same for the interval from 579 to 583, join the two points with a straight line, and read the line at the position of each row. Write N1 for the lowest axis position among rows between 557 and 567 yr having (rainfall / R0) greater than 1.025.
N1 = 558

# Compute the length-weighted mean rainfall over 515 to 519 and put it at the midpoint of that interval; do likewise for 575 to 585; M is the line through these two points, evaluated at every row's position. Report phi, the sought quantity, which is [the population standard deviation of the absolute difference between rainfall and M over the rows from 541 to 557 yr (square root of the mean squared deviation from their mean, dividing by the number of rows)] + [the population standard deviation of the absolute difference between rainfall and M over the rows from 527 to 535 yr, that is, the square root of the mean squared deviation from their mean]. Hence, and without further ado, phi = 5.5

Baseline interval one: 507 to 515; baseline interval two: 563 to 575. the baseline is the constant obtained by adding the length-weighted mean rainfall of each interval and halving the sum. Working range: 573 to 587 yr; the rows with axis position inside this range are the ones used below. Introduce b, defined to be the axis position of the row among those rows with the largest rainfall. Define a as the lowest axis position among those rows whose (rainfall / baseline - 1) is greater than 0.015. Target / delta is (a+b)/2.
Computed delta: 582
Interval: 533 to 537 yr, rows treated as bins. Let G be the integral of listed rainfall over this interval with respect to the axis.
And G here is 487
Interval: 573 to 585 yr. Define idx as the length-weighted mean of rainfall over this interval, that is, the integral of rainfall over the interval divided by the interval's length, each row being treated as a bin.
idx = 113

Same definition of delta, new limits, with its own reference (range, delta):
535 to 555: 543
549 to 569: 555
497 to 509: 499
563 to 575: 564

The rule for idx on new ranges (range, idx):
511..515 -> 121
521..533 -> 123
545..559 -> 123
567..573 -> 114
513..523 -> 123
